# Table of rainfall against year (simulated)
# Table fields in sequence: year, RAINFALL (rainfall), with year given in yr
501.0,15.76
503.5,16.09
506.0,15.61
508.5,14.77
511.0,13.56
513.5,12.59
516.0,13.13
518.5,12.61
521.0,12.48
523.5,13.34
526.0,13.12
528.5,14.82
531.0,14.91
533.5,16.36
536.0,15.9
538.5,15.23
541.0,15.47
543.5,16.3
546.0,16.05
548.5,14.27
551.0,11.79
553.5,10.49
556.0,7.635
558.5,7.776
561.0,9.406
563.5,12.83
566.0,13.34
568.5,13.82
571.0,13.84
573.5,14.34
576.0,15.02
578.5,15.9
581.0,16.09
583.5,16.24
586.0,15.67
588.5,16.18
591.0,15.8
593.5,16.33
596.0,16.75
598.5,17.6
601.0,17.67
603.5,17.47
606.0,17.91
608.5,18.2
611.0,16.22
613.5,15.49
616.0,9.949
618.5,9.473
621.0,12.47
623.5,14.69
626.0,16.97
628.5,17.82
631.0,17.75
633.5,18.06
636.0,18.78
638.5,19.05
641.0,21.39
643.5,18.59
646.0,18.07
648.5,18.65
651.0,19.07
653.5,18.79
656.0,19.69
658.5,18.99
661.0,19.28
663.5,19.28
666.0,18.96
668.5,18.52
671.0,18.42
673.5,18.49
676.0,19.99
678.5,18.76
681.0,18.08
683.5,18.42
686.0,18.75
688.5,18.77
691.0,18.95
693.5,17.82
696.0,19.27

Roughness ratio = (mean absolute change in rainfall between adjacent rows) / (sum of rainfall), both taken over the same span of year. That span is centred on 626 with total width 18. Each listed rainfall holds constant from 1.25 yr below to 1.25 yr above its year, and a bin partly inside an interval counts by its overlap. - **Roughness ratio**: 0.014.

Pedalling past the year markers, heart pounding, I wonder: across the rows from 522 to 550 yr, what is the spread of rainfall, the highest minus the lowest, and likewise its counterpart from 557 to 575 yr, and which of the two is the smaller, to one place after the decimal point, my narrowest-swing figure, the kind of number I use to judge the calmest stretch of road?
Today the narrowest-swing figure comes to 3.2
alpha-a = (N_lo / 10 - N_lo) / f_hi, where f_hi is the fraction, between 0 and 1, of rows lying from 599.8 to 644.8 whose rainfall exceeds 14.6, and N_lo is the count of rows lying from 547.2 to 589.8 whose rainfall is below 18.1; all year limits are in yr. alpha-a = -18.4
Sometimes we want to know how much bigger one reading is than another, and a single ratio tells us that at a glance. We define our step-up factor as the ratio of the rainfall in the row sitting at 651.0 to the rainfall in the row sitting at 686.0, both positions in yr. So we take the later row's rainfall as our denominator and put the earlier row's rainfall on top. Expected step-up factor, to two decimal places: 1.02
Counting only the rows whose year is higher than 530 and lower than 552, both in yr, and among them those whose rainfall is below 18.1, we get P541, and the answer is 9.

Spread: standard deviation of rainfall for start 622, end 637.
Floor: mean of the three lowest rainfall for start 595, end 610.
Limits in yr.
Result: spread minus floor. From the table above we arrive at -16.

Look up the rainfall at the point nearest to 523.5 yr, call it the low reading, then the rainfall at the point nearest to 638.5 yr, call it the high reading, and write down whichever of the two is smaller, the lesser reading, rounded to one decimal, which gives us 13.3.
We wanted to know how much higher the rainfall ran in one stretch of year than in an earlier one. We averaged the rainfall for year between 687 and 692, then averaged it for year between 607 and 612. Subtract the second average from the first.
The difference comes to 1.6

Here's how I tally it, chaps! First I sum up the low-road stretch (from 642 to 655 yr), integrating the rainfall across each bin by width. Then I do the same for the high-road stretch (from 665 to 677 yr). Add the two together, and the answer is 469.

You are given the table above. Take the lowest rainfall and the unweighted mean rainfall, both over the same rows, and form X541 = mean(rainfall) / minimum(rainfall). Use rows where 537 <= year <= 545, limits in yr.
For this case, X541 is 1.03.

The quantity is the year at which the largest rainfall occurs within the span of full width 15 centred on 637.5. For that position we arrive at 641.0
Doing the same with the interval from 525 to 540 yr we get 533.5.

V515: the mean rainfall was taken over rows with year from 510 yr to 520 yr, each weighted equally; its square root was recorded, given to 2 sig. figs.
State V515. 3.6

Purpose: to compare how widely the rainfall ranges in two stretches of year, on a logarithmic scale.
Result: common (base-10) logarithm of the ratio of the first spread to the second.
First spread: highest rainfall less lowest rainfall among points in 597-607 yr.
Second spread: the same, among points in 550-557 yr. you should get -1.0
